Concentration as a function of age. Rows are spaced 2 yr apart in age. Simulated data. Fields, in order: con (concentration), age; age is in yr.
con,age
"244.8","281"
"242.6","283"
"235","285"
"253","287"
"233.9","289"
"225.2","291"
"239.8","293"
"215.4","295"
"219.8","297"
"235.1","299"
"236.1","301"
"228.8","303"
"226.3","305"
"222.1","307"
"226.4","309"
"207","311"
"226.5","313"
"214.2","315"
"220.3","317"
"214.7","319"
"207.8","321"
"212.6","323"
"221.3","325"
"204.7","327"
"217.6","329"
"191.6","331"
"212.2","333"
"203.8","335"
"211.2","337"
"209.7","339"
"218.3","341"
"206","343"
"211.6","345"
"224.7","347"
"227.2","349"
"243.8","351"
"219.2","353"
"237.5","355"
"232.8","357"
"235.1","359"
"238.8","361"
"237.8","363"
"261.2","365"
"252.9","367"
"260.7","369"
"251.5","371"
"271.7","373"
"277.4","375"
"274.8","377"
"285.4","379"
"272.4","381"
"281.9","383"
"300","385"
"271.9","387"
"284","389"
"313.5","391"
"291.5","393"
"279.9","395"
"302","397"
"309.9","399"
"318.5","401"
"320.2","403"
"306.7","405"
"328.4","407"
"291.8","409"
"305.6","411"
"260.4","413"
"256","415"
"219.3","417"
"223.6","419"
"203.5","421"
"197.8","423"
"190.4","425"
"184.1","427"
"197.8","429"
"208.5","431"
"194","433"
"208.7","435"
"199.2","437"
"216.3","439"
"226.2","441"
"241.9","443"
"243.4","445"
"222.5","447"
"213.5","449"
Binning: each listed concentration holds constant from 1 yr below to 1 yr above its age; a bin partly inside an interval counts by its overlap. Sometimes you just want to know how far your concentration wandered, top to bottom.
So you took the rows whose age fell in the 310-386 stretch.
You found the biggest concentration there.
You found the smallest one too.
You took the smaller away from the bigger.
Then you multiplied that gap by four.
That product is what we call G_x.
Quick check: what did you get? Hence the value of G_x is 434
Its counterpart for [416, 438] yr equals 158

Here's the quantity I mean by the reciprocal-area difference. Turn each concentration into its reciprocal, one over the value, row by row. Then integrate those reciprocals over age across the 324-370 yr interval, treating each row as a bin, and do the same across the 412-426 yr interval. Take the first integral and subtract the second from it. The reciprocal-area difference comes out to 0.14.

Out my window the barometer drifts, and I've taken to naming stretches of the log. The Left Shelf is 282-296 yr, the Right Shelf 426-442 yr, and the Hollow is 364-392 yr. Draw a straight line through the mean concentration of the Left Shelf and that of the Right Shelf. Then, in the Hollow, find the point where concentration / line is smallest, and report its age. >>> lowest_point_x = 371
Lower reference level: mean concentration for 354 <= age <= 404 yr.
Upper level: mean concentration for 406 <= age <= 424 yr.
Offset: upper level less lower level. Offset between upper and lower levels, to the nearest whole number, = -20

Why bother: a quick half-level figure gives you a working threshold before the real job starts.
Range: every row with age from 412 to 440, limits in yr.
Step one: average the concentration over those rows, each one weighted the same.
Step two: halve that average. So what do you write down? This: 106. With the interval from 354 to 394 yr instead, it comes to 133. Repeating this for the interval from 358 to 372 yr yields 124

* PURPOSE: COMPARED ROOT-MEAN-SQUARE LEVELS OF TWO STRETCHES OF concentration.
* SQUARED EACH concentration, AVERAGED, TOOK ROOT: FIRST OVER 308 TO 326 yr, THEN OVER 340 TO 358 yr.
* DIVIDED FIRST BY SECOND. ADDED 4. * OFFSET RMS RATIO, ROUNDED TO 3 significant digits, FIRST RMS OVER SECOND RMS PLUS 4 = 4.96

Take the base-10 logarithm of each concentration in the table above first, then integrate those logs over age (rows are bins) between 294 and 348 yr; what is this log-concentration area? 126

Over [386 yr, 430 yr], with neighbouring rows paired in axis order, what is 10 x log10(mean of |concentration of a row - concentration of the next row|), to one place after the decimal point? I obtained 12.2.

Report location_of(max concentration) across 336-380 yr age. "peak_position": 379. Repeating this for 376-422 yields 407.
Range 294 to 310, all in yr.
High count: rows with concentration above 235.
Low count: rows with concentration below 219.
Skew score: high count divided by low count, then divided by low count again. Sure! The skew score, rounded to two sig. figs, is 2.0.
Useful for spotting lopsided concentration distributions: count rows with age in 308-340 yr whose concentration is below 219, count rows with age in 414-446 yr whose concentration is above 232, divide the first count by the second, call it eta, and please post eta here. 4.0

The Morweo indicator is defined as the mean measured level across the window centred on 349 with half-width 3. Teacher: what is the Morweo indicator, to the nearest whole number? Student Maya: 232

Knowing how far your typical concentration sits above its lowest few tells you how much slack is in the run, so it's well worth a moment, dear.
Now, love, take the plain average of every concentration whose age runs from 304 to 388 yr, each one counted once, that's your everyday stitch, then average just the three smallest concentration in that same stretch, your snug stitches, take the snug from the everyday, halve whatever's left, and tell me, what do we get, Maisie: 17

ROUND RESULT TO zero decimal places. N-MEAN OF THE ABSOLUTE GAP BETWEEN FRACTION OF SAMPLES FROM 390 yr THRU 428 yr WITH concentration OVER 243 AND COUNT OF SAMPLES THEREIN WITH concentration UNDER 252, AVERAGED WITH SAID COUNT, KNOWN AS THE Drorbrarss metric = 6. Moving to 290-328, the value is 19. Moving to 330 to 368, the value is 17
